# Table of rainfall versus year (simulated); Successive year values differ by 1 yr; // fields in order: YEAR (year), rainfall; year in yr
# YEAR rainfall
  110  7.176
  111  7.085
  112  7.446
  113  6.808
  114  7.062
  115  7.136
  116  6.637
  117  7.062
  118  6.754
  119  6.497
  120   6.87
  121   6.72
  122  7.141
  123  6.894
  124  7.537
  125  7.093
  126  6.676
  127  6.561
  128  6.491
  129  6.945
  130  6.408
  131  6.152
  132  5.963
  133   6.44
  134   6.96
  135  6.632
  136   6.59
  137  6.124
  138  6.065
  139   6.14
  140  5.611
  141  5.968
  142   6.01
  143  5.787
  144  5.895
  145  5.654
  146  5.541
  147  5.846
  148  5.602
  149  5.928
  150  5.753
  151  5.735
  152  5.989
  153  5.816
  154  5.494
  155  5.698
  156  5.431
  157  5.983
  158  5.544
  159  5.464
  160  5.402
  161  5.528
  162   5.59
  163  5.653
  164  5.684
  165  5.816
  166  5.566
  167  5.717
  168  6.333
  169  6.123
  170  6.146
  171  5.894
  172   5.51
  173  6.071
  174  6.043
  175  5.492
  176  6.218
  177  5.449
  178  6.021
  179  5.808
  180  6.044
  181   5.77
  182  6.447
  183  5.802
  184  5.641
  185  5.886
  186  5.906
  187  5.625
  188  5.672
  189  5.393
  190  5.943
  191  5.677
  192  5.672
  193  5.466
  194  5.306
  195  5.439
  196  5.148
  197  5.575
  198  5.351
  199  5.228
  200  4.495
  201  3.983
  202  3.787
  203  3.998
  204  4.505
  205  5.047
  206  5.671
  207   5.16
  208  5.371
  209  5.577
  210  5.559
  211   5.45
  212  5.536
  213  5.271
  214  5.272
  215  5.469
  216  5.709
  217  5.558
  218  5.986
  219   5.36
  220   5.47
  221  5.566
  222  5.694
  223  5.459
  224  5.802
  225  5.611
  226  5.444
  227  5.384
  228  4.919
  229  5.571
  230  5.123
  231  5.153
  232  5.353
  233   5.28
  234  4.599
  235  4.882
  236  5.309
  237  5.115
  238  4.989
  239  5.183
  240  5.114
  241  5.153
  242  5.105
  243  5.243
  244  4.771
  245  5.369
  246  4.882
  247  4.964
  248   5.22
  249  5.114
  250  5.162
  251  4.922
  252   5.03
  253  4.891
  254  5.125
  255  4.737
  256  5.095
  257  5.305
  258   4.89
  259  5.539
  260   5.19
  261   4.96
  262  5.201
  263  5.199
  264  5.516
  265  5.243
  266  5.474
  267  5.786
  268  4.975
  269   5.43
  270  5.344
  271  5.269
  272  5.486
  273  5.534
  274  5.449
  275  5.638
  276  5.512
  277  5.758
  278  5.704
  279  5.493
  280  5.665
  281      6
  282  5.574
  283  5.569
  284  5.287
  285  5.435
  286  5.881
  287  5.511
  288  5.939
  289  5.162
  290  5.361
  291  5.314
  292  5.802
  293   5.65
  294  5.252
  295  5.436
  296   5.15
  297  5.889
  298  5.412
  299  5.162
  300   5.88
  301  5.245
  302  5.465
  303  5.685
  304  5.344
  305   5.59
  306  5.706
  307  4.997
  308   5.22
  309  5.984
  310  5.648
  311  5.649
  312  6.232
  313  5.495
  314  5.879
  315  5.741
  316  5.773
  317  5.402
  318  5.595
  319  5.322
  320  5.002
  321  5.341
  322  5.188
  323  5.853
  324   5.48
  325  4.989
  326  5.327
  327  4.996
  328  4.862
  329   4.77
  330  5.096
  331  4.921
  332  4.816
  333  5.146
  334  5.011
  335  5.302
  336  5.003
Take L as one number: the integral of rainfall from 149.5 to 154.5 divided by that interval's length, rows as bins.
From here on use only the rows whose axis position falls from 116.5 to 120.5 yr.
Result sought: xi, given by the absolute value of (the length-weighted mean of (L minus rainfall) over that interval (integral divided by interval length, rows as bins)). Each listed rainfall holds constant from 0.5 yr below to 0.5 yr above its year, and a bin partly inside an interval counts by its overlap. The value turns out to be 1.0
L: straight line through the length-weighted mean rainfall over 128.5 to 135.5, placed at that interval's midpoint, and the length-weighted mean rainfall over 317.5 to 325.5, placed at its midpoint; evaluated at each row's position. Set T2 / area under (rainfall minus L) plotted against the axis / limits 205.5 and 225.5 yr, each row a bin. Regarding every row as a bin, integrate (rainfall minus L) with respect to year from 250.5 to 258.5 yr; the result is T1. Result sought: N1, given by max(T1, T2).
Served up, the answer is -6.0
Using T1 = -6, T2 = -9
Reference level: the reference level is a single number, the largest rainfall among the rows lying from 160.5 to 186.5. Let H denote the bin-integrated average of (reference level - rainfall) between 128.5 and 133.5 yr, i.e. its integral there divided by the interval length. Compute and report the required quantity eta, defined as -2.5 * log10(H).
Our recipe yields 3.0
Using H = 0.1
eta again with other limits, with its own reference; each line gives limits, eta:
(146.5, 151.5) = 0.4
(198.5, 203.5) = -0.8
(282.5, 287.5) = 0.1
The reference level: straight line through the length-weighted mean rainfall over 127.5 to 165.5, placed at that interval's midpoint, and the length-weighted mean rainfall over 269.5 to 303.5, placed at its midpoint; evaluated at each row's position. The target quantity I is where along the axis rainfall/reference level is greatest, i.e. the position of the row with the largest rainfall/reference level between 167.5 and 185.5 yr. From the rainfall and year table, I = 182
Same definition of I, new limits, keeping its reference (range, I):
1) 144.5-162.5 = 157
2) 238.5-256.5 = 245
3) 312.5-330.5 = 323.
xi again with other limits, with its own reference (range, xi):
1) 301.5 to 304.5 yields 0.3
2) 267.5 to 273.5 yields 0.4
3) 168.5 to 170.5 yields 0.4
